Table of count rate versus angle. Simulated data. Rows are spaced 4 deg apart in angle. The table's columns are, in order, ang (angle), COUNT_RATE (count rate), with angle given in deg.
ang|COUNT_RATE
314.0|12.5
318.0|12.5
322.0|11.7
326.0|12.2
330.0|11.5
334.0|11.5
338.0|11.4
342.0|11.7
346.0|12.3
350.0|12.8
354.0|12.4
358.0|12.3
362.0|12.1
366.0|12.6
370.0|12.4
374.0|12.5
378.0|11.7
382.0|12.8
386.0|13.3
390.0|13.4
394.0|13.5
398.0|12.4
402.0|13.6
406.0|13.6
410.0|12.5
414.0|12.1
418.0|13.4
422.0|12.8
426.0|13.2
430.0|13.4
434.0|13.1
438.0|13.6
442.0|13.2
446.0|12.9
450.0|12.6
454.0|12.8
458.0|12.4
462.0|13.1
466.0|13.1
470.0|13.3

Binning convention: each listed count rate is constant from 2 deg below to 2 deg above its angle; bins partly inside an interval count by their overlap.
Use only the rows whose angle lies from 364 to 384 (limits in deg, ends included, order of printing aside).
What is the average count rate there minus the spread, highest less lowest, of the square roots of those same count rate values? 12.2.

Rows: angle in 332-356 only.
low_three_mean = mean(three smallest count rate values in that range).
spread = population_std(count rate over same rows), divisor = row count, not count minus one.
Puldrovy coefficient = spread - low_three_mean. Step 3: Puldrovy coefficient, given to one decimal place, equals -11.0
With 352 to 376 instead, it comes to -12.1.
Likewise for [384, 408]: -12.6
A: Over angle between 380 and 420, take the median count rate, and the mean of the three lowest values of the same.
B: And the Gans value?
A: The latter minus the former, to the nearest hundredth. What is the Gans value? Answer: -1.02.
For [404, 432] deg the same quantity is -0.73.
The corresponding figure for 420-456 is -0.37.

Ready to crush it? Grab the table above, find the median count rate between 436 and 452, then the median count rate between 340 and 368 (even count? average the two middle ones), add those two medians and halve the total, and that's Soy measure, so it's 12.7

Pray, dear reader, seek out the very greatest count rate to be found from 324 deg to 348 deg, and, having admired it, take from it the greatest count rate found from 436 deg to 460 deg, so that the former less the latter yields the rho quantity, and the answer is -1.3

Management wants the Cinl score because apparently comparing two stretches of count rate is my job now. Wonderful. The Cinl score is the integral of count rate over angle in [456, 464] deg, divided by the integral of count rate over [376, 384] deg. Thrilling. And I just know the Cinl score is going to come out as 1.0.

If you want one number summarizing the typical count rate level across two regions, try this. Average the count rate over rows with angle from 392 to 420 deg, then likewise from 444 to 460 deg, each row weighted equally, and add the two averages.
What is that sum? 25.7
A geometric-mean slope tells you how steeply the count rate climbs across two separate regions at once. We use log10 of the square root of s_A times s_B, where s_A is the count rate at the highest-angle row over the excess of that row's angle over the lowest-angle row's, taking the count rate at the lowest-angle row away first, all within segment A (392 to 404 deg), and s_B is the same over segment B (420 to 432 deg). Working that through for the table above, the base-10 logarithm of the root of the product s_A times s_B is -1.51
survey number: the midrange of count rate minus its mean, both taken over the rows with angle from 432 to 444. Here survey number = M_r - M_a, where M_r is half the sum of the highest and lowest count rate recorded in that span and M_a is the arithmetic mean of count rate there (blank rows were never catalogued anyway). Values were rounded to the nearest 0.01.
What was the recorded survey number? 0.05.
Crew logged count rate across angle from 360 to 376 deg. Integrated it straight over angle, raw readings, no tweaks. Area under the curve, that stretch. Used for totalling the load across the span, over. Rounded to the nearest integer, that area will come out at 198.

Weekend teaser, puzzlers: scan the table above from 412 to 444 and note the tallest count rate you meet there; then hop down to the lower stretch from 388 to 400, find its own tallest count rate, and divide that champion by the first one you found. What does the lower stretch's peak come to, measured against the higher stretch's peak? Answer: 0.99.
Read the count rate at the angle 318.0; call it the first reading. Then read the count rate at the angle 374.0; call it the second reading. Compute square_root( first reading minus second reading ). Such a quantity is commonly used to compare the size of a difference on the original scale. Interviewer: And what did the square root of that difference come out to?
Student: 0.00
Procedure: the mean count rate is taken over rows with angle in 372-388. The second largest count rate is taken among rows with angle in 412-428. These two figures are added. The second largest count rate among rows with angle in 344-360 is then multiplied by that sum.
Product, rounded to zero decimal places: 320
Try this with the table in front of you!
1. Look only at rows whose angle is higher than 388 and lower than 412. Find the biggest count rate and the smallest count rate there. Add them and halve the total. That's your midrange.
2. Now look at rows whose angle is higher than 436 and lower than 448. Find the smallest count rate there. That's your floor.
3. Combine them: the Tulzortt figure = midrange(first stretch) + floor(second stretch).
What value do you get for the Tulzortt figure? 25.9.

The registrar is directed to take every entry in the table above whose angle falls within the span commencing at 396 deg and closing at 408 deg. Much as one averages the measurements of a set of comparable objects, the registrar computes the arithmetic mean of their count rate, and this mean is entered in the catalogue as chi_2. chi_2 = 13.2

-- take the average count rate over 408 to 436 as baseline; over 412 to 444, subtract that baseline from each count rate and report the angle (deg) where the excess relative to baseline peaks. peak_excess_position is 438.0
